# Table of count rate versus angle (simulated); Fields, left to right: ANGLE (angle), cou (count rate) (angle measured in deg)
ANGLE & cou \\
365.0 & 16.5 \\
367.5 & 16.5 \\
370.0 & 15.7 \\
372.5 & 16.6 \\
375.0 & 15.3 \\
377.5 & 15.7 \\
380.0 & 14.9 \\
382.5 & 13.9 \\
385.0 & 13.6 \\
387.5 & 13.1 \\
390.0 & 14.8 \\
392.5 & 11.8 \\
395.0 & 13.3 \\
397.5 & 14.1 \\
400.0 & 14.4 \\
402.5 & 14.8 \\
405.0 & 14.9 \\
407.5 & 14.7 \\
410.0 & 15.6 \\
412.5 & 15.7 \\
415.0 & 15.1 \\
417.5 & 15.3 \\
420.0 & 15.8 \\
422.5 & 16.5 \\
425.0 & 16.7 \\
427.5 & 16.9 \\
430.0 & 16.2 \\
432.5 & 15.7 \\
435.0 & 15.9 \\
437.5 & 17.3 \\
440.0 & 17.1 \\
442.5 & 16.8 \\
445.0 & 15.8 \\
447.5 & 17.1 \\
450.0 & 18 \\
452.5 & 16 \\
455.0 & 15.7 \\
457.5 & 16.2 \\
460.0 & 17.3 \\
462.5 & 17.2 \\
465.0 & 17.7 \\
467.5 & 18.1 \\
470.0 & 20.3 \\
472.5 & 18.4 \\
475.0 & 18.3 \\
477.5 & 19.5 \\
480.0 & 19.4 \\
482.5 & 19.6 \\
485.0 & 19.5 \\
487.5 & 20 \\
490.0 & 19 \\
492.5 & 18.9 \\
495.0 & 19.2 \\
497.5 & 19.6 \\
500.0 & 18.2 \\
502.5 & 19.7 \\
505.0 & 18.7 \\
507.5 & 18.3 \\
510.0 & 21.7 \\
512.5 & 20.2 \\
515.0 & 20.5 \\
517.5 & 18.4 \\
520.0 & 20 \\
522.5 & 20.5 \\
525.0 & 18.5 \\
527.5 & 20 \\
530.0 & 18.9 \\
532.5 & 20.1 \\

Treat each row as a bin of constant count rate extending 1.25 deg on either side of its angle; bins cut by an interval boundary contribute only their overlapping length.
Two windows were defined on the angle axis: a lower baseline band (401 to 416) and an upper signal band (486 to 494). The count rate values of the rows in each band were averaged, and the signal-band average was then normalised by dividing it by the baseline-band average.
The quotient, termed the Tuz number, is 1.28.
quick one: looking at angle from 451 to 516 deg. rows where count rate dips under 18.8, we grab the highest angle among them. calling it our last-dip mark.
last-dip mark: 507.5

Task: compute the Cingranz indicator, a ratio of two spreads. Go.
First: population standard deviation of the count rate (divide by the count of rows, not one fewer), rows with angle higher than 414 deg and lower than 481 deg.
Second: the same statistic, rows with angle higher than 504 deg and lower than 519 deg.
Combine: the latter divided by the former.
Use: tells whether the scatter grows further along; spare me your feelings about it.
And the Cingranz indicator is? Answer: 0.96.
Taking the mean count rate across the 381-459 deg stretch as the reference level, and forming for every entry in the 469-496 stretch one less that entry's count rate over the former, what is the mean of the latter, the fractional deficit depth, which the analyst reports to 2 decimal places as -0.25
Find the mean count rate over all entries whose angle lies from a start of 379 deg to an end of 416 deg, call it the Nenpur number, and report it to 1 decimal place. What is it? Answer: 14.3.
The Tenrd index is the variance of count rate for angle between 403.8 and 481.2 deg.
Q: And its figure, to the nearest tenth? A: 1.9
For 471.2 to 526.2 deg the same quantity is 0.8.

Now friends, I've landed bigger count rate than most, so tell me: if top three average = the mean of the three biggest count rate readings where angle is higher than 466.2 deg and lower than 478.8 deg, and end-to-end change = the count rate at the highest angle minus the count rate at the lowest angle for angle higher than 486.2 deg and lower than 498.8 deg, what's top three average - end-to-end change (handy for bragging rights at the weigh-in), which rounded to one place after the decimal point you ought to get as 19.8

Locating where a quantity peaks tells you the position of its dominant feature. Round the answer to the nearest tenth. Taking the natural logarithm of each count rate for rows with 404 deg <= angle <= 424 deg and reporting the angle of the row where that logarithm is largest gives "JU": 422.5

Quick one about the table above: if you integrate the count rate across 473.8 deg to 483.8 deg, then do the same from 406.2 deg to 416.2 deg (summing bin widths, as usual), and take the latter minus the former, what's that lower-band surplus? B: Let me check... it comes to -39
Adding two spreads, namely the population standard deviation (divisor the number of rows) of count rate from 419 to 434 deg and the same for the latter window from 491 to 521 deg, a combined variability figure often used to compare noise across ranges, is 1.4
